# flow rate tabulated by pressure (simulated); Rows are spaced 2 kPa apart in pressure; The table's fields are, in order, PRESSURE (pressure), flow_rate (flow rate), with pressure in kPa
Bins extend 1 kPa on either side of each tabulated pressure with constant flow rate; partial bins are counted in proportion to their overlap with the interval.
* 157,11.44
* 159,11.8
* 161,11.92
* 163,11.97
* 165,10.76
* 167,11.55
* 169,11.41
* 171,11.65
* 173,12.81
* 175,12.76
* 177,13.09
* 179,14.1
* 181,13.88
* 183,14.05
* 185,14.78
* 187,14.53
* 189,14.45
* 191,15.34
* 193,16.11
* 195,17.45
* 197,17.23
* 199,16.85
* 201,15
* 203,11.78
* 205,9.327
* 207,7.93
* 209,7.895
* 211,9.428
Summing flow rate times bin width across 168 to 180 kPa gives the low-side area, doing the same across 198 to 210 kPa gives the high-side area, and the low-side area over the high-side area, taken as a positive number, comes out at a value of 1.10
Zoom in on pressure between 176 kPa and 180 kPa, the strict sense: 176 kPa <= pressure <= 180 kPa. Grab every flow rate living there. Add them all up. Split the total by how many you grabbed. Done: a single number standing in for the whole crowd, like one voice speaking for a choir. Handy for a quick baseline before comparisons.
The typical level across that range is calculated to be 13.6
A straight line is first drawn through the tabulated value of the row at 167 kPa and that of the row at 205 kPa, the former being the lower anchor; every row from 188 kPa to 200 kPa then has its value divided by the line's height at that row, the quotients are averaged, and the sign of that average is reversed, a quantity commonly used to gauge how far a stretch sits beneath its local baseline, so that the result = -1.6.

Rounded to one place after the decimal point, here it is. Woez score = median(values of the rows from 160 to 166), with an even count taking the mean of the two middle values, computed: 11.9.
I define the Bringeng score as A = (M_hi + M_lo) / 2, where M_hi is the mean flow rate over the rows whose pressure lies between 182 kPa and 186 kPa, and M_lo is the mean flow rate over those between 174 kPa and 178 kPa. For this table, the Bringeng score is 13.7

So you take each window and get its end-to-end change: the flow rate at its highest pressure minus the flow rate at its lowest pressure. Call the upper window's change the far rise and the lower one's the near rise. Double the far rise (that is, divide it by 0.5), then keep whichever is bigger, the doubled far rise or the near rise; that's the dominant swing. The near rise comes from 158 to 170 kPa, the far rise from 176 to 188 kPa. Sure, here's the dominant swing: 2.9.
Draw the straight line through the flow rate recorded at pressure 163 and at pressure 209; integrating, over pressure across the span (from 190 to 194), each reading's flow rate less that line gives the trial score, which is 25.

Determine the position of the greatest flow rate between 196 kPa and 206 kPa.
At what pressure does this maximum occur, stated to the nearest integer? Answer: 197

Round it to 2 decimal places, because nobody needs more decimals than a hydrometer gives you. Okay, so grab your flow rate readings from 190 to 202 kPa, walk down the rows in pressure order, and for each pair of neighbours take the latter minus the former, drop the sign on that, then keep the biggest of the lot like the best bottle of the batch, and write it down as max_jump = 1.85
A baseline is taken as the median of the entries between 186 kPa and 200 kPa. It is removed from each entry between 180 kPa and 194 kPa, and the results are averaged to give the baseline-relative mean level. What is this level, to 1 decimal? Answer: -1.4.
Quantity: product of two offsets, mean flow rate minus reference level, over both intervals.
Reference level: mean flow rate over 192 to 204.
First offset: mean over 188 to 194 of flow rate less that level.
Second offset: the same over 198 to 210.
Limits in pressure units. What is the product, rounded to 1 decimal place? 1.9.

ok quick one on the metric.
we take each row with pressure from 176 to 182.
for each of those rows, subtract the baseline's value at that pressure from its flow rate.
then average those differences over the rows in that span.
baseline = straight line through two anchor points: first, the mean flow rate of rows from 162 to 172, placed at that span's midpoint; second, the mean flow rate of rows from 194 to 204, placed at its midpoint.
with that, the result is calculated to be 0.65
